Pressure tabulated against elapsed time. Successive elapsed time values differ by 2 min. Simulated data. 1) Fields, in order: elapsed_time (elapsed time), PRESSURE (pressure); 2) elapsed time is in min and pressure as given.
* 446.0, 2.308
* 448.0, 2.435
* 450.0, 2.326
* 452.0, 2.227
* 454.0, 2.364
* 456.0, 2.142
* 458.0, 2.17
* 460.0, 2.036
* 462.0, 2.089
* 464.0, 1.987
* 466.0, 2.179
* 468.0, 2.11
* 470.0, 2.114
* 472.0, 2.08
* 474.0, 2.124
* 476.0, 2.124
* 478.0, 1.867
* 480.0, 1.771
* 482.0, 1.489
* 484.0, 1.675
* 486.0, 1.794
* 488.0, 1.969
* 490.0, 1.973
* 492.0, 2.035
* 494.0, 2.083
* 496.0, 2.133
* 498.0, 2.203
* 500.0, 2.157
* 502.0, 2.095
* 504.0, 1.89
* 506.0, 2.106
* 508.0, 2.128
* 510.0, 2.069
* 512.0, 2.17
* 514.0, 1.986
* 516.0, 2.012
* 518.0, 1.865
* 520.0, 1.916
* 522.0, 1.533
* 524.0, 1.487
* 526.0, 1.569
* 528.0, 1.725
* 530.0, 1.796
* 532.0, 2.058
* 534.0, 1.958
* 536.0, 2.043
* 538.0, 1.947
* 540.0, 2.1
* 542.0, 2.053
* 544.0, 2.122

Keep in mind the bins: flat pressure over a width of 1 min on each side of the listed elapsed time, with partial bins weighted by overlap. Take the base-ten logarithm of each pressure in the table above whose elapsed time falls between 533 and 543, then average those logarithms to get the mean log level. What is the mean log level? 0.305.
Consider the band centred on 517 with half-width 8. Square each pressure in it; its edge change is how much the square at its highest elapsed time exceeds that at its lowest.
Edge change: -2.1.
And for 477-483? -1.3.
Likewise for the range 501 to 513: 0.3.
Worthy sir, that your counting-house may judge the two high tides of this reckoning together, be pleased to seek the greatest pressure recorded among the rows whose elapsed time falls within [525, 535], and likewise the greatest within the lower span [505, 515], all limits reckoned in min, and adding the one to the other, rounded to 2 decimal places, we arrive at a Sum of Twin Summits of 4.23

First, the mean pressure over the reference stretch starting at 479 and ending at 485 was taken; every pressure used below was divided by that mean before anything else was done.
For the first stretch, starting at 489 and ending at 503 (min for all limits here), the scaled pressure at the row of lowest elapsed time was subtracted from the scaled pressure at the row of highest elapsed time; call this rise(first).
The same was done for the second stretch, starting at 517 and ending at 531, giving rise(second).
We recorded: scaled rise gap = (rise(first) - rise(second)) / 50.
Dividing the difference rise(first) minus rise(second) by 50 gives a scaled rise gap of 0.002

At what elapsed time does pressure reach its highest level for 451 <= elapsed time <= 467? 454.0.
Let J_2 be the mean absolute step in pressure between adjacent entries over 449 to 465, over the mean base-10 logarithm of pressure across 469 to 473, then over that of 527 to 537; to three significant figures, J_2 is 1.22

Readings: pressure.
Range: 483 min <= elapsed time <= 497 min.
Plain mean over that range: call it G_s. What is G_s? 1.95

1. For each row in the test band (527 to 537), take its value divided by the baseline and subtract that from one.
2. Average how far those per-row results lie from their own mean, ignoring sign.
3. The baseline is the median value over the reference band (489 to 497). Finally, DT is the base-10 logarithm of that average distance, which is -1.2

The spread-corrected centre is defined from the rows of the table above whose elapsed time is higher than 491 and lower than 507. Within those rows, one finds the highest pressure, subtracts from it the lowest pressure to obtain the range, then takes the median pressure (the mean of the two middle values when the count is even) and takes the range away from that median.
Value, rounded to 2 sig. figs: 1.8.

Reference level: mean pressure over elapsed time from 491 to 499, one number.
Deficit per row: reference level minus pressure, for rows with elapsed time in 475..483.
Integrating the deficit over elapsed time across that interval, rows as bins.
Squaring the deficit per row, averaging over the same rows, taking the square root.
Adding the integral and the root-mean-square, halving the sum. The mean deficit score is 1.4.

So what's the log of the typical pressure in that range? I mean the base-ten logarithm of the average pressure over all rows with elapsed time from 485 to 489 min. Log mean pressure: 0.275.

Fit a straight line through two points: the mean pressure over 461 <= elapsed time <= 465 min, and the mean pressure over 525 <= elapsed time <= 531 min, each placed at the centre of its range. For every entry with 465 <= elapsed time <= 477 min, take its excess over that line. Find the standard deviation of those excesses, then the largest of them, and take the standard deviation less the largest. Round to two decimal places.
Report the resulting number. -0.13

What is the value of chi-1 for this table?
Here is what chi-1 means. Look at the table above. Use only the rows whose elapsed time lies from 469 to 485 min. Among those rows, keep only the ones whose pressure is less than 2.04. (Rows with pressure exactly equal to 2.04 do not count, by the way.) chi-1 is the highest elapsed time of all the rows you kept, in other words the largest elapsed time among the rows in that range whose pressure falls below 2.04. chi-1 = 484.0 min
